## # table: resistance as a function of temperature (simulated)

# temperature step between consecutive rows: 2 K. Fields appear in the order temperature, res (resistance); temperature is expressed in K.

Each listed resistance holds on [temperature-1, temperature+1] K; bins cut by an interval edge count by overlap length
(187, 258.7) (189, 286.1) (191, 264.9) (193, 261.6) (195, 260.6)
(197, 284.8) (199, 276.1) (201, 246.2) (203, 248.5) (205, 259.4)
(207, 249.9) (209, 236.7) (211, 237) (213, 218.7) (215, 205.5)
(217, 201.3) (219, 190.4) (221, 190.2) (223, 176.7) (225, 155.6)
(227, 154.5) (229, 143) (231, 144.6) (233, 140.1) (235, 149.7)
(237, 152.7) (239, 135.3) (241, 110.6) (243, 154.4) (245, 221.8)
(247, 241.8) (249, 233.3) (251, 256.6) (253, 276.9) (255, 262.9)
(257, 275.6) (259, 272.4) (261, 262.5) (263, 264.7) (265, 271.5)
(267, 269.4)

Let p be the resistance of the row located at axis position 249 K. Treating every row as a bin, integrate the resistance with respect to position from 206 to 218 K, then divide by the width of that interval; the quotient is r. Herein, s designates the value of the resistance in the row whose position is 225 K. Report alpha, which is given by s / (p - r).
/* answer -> 18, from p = 233.3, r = 225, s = 155.6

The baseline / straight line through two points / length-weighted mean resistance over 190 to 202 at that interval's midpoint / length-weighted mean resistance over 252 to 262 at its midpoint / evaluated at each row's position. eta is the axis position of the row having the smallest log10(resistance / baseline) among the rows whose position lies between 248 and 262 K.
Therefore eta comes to 249 K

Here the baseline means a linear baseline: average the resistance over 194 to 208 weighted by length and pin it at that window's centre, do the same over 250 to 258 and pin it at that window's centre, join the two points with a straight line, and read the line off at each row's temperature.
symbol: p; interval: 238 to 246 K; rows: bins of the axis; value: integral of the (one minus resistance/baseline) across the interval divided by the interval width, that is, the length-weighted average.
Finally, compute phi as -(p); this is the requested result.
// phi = -0.42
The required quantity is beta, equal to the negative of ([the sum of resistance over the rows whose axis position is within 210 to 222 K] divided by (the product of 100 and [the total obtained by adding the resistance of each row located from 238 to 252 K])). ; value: -0.009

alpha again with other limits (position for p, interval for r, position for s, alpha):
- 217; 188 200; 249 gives -3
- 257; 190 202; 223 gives 18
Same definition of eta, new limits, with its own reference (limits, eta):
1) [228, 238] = 233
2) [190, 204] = 201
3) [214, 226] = 225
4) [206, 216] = 215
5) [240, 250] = 241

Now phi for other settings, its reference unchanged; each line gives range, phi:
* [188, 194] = 0.04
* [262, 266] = 0.00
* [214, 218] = -0.23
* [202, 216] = -0.10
